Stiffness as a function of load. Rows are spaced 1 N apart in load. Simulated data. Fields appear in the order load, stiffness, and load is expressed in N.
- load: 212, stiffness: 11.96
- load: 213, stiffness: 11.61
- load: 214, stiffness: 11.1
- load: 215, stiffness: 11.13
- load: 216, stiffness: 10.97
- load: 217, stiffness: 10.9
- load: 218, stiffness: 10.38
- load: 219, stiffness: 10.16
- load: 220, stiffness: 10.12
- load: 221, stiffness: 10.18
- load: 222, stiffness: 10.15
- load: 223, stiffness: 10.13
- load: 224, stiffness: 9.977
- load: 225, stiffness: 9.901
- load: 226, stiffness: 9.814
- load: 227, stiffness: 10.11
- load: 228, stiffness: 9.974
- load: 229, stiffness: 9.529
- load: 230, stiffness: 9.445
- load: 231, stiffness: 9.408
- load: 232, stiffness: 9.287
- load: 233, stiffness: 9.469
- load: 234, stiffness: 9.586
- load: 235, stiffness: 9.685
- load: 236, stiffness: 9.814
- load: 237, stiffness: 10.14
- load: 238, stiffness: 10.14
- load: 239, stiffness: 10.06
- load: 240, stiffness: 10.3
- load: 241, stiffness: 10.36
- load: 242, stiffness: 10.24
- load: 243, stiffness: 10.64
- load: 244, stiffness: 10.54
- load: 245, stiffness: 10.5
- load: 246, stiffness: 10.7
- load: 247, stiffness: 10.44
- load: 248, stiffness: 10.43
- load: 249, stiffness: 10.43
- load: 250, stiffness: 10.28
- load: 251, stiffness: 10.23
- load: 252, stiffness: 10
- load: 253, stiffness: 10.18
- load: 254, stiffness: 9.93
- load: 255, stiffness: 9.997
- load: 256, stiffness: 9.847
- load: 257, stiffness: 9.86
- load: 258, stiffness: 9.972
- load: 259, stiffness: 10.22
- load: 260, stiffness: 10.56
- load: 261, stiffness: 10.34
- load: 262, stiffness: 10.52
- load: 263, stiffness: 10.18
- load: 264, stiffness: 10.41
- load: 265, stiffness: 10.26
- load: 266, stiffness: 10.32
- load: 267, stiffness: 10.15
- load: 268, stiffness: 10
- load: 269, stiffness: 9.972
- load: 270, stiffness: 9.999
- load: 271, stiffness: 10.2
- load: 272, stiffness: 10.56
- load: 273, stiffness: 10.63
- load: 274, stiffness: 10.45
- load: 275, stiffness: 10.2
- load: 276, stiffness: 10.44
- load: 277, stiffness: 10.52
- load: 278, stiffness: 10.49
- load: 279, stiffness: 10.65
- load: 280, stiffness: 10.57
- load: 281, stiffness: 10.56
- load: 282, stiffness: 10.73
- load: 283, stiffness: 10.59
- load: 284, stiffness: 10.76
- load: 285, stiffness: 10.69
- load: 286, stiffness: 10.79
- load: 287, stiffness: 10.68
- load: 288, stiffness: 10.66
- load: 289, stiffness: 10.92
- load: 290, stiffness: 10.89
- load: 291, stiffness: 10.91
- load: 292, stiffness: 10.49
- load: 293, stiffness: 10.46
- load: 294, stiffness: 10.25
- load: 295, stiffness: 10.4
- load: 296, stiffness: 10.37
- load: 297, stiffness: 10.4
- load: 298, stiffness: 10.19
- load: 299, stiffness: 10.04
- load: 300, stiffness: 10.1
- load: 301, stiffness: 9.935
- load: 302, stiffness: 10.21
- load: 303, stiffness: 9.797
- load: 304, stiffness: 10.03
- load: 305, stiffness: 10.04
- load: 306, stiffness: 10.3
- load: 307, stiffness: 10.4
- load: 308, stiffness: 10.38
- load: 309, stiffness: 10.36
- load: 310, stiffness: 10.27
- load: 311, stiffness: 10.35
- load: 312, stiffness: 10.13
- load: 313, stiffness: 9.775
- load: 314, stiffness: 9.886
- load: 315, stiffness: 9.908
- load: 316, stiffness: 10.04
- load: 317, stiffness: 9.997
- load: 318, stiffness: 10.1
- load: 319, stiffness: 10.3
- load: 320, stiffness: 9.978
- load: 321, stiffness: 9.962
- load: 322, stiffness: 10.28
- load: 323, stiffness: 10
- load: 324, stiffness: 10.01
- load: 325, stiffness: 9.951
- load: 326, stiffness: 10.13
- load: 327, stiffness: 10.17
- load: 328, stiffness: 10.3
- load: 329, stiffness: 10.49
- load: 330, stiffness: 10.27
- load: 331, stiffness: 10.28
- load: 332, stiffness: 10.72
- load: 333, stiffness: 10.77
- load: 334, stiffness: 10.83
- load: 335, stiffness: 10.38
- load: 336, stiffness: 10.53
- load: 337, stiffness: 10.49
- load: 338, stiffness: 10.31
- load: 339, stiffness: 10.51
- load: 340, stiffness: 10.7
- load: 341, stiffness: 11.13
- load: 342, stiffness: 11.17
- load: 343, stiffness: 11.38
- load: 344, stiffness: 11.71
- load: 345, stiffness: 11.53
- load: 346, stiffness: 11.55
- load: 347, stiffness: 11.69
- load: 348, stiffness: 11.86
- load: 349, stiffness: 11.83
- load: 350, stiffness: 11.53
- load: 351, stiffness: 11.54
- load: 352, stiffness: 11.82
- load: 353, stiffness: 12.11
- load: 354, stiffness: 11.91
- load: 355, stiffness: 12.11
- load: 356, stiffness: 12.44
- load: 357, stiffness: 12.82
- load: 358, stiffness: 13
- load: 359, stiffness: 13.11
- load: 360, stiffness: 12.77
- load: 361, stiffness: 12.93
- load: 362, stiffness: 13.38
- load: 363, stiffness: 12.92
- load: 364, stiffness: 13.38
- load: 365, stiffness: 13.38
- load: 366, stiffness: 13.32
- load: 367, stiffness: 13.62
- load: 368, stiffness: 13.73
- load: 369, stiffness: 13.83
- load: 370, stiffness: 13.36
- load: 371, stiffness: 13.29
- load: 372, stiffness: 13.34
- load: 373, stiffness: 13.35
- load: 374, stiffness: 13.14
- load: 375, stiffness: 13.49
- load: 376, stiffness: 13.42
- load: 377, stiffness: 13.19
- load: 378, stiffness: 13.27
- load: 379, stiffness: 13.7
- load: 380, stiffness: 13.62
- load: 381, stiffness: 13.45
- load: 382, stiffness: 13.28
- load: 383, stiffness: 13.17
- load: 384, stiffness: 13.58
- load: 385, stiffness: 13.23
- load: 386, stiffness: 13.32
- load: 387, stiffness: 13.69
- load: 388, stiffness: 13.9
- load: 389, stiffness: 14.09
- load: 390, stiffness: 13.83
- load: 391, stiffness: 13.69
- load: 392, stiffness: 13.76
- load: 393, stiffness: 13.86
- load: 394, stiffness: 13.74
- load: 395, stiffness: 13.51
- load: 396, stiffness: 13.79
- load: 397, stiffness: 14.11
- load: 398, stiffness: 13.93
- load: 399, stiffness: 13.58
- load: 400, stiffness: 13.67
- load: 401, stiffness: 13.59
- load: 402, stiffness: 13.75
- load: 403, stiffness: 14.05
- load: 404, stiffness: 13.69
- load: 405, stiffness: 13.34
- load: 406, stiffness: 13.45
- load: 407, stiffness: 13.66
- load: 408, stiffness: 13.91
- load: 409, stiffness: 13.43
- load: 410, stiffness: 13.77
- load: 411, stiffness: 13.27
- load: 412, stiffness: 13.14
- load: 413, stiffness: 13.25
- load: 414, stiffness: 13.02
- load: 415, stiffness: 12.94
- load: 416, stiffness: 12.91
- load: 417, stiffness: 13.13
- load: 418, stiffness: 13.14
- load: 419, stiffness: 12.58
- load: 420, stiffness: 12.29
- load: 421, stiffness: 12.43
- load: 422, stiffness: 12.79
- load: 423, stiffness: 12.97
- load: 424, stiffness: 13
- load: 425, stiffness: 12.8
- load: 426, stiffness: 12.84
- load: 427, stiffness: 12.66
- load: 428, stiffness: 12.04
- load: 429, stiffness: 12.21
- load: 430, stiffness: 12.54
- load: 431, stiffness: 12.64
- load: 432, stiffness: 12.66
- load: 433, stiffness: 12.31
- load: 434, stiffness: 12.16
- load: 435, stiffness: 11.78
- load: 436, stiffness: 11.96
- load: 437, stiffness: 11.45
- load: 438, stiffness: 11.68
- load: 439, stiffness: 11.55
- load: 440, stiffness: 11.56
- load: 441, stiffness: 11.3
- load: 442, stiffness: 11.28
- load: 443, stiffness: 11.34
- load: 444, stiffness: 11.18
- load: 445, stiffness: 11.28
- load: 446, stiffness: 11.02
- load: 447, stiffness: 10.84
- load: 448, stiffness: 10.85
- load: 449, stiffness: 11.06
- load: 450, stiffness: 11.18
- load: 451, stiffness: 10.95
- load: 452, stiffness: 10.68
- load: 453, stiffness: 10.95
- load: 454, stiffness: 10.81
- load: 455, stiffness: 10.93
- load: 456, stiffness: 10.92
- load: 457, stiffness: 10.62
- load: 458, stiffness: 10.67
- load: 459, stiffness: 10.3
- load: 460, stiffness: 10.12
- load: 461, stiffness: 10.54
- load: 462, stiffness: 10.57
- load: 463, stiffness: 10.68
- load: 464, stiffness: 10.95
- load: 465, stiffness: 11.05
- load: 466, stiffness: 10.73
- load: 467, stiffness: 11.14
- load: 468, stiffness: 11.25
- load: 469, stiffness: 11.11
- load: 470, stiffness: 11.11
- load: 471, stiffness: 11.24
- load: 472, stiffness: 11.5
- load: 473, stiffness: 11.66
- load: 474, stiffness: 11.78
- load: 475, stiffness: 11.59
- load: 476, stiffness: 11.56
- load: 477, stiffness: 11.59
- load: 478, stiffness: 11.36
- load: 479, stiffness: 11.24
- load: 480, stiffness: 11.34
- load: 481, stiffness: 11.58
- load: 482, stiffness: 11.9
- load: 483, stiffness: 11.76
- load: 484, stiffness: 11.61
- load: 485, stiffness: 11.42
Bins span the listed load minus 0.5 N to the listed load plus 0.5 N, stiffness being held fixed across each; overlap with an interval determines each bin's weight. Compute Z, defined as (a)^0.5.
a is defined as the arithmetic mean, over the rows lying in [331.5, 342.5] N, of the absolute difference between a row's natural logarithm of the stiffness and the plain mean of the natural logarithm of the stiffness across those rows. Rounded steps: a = 0.021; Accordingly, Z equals 0.143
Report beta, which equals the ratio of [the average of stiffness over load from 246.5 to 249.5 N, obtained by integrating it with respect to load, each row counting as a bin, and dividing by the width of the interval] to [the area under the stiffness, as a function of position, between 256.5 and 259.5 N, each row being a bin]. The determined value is 0.35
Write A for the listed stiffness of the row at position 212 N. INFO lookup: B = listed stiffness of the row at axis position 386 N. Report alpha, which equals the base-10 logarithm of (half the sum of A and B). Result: 1.10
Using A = 11.96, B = 13.32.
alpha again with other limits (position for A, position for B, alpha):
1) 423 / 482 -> 1.09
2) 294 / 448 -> 1.02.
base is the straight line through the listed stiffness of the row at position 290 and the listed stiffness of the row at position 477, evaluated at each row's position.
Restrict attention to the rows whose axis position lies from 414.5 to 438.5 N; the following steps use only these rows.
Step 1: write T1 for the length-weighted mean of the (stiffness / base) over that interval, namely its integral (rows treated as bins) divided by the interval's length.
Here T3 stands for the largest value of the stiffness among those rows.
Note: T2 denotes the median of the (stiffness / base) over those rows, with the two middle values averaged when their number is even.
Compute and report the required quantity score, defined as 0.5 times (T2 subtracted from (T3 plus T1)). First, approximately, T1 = 1.10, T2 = 1.11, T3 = 13.14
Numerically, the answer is 6.56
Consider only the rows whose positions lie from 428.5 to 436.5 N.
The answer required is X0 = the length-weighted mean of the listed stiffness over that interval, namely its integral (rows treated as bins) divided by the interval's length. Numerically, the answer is 12.3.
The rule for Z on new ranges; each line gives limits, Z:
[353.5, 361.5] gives 0.170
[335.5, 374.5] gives 0.275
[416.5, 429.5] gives 0.152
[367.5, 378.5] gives 0.108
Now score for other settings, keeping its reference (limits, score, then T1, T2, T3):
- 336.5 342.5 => 5.59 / 0.97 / 0.96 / 11.17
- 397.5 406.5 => 7.02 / 1.21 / 1.21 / 14.05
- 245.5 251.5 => 5.35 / 0.97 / 0.97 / 10.7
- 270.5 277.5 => 5.31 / 0.96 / 0.96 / 10.63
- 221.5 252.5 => 5.35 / 0.94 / 0.95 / 10.7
